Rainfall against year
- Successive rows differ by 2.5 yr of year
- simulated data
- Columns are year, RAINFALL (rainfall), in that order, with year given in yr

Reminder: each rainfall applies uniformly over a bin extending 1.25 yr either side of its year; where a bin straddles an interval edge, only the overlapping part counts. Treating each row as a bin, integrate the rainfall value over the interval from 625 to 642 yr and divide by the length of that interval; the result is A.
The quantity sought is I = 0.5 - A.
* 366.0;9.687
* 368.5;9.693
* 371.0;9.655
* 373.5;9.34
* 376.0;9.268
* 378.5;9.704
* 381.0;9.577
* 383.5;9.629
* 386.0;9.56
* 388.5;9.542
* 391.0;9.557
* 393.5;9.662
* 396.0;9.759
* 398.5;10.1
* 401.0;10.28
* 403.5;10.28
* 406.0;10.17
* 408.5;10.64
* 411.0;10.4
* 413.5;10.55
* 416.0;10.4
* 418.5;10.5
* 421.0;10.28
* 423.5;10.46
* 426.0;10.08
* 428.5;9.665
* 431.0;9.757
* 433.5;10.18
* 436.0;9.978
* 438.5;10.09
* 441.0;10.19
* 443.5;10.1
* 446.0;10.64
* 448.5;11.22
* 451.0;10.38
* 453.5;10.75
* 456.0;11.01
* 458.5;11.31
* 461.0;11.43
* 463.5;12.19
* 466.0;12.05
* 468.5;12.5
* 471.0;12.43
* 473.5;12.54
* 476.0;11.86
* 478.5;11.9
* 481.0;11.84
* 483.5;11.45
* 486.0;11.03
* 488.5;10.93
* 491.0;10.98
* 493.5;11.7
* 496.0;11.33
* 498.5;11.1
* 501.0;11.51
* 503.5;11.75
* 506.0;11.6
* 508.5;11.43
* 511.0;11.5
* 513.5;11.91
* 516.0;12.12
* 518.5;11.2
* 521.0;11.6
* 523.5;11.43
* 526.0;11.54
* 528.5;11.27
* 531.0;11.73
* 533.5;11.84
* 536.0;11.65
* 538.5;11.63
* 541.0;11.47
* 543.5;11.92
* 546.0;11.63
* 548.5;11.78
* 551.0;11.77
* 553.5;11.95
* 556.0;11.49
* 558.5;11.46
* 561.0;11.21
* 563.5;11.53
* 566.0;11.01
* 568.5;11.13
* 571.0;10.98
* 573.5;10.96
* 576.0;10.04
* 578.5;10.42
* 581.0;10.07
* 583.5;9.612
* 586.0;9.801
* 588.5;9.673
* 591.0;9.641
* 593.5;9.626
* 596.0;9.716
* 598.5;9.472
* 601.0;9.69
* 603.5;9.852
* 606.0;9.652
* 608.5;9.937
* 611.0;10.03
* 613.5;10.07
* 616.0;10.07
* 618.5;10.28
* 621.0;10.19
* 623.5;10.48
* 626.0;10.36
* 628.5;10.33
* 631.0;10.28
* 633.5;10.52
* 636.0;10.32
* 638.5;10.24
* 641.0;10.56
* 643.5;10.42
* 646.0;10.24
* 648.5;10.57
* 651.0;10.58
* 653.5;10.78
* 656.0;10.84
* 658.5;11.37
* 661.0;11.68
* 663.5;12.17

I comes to -9.9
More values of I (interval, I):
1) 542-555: -11.3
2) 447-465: -10.7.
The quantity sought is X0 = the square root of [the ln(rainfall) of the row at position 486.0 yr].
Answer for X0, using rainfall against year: 1.55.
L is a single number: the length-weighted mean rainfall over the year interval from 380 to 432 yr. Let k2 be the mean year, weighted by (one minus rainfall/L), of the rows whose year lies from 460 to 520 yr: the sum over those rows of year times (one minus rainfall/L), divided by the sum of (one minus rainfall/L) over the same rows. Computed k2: 487.8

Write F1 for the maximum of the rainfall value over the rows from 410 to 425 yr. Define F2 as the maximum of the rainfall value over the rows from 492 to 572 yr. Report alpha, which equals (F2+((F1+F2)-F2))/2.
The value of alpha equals 11.3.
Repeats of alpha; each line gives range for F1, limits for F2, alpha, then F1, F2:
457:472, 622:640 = 11.5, 12.5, 10.52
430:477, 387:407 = 11.4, 12.54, 10.28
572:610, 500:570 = 11.5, 10.96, 12.12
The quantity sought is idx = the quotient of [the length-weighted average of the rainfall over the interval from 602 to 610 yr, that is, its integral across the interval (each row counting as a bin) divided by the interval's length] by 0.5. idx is 19.6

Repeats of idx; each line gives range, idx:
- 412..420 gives 20.9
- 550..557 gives 23.5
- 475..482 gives 23.7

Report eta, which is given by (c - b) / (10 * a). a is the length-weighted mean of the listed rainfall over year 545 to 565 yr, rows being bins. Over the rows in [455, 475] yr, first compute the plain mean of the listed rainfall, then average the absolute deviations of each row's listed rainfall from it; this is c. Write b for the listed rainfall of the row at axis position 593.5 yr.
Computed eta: -0.079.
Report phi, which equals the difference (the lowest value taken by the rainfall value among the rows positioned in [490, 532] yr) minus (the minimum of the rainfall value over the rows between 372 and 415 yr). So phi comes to 1.7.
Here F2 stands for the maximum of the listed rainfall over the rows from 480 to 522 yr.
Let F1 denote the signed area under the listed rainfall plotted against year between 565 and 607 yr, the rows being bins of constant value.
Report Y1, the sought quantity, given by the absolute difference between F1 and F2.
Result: 411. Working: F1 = 423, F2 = 12.12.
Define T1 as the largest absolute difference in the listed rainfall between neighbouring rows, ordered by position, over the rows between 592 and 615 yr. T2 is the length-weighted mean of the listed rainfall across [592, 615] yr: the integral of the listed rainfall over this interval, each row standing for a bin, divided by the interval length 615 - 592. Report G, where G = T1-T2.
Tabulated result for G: -9.5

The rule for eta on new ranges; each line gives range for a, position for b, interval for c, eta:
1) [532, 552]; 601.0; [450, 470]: -0.078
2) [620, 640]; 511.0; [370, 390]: -0.110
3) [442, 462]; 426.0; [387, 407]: -0.090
